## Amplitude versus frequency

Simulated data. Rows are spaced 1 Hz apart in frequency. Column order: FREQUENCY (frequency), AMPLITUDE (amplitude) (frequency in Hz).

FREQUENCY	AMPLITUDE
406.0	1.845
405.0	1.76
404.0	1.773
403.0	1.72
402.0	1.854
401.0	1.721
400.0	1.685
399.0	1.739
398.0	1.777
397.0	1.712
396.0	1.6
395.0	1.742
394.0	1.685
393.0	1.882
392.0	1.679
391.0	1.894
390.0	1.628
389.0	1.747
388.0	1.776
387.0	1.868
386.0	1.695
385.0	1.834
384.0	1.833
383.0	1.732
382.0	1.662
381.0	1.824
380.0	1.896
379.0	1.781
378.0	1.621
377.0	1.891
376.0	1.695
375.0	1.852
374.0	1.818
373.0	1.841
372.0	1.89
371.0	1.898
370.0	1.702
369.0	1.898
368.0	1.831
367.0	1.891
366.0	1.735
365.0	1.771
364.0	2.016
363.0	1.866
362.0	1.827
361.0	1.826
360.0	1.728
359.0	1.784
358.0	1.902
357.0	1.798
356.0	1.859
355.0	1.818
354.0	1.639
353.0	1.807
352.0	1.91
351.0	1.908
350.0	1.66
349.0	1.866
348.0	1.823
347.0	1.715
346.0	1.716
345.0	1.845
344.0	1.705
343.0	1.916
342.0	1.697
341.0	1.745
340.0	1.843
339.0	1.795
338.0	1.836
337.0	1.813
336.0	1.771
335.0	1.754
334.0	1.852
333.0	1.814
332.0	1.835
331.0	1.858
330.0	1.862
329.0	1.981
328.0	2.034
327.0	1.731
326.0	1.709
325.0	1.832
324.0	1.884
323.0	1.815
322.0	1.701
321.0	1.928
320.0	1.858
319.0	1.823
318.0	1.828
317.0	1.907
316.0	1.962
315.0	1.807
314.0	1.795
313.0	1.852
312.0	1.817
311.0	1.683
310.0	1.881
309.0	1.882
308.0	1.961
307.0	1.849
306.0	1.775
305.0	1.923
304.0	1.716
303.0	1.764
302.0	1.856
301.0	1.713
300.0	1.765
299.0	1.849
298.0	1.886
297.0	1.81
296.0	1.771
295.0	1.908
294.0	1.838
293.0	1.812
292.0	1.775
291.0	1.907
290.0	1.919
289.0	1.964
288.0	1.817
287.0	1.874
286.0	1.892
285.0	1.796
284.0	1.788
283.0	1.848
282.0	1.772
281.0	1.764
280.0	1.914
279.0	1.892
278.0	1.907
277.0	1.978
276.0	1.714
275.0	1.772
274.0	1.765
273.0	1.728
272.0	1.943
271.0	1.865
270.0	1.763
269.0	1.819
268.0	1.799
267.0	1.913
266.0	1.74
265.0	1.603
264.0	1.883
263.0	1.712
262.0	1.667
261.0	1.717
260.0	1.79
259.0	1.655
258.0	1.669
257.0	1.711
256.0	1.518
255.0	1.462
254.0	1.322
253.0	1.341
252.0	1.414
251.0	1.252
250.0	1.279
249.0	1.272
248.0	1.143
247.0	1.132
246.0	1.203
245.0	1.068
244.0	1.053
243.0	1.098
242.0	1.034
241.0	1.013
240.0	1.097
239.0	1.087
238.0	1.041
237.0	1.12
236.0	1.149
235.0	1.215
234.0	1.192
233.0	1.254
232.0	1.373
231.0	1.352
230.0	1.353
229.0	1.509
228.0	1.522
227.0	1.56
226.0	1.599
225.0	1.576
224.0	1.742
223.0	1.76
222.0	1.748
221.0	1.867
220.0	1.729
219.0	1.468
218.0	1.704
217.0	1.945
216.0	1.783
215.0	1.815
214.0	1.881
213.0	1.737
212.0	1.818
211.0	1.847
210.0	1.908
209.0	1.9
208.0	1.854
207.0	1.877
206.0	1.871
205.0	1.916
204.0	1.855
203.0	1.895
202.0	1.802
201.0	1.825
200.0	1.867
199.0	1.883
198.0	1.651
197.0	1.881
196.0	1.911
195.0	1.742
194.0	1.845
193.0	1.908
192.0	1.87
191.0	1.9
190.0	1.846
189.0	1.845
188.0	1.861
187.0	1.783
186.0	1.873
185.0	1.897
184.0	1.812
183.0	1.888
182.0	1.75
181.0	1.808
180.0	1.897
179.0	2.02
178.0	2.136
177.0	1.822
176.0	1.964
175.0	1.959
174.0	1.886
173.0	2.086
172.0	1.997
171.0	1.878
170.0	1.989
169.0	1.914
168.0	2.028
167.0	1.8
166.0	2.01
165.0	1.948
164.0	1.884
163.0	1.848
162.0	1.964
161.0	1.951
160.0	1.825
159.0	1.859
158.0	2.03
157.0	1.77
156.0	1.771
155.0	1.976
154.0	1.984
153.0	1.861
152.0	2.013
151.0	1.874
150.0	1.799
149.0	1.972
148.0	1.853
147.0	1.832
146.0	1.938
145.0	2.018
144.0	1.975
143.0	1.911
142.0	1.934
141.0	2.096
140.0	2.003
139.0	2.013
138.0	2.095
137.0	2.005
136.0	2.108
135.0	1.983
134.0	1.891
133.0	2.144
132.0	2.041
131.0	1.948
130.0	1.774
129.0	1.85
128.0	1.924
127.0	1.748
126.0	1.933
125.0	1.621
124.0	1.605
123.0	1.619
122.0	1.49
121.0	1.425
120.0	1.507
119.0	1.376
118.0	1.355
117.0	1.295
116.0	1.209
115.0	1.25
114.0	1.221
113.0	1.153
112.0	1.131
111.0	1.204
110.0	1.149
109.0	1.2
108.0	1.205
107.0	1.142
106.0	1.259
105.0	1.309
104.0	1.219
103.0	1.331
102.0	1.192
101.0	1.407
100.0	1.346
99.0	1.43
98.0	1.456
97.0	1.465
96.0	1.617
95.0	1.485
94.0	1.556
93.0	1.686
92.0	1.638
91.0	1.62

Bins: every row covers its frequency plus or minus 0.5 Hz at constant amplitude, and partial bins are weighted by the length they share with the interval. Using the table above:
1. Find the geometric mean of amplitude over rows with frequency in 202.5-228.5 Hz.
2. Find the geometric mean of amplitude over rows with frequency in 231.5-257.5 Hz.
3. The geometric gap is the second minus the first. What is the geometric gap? -0.56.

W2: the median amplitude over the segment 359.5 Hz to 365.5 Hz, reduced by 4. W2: -2.17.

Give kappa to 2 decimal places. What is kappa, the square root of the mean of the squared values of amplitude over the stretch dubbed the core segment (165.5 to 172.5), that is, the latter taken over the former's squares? 1.95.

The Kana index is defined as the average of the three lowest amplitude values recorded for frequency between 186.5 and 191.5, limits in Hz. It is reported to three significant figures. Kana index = 1.82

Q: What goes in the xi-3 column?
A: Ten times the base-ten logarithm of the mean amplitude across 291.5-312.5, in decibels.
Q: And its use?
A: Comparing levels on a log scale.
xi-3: 2.60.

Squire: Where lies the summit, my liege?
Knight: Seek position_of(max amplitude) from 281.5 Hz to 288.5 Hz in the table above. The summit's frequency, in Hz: 286.0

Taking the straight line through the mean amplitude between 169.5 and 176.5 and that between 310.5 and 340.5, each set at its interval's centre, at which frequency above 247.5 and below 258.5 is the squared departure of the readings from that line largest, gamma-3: 248.0 Hz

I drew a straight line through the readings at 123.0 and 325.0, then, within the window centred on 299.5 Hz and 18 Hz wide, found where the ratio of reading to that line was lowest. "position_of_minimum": 301.0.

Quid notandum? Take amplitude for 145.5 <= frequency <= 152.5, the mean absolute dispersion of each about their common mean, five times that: 0.33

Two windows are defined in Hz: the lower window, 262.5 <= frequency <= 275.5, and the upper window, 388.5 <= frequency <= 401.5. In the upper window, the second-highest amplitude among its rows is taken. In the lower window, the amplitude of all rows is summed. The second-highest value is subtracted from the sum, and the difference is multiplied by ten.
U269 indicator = 214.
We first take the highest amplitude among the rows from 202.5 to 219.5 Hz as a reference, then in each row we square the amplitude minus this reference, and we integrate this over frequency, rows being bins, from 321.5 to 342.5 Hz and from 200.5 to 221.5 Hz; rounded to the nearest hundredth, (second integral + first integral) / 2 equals 0.50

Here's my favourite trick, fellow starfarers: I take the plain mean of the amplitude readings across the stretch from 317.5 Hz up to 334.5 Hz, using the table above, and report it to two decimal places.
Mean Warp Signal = 1.84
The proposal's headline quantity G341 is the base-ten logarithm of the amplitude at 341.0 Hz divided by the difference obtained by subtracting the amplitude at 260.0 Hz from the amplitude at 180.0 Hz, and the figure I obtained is 1.21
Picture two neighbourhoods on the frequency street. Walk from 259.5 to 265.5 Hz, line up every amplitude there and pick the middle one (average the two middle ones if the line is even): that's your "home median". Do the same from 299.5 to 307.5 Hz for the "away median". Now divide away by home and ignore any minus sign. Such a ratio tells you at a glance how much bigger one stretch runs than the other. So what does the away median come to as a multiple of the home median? 1.03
